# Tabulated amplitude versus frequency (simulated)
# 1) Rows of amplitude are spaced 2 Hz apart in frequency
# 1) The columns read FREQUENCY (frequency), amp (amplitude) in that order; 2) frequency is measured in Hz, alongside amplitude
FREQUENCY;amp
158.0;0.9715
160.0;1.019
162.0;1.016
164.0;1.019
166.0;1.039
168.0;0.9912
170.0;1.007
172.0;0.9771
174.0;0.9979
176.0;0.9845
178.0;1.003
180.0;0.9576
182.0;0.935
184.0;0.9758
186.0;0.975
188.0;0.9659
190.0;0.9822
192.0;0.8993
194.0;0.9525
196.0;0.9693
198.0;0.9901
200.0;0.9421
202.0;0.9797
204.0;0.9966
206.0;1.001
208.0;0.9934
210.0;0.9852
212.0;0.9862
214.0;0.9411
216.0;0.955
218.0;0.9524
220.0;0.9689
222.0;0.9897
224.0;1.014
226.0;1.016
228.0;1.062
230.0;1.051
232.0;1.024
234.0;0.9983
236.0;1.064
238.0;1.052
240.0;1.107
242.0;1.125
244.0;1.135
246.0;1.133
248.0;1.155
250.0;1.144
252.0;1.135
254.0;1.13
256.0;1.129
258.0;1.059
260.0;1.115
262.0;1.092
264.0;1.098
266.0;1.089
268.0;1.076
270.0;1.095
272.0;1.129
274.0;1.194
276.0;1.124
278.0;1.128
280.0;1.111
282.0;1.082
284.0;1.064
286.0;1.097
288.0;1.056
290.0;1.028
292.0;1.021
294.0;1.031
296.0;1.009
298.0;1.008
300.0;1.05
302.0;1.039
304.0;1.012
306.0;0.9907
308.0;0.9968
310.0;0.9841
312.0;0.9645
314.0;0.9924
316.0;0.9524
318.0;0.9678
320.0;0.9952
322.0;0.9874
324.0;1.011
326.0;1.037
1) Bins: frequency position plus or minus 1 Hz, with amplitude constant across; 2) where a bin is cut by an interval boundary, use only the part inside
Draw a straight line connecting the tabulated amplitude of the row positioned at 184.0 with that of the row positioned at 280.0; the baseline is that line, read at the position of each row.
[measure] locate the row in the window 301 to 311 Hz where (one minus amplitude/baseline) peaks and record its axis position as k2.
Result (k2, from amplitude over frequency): 310.0 Hz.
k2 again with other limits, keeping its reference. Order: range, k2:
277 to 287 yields 284.0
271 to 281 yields 280.0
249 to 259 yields 258.0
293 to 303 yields 298.0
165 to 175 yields 172.0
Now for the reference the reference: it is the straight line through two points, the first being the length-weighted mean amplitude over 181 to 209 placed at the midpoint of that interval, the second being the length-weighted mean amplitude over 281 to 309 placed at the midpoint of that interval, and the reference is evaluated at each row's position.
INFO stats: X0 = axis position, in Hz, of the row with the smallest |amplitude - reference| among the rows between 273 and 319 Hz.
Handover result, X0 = 302.0 Hz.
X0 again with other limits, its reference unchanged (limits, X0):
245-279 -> 258.0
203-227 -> 222.0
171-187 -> 180.0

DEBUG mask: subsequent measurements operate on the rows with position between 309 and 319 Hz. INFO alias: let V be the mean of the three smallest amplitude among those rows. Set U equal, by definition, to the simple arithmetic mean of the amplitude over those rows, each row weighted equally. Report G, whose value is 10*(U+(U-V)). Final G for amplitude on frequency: 9.8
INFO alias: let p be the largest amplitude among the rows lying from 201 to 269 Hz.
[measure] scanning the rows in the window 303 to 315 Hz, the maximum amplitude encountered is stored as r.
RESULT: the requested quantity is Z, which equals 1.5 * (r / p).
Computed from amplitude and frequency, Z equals 1.31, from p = 1.155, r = 1.012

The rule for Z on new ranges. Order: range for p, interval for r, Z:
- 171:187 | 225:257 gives 1.73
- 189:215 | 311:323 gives 1.49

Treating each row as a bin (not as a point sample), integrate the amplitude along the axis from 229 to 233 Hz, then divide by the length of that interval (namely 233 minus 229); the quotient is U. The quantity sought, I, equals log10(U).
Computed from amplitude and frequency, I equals 0.016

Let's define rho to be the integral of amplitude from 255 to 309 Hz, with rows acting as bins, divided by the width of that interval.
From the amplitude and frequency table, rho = 1.07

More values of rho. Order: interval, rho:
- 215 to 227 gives 0.98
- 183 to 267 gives 1.03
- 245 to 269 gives 1.11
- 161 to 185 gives 0.99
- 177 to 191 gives 0.97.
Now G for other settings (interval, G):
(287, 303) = 10.5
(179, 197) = 9.8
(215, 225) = 9.9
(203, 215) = 10.0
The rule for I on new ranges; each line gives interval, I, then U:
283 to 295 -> 0.021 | 1.05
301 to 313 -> -0.001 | 1.00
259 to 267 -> 0.041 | 1.10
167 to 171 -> 0.000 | 1.00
